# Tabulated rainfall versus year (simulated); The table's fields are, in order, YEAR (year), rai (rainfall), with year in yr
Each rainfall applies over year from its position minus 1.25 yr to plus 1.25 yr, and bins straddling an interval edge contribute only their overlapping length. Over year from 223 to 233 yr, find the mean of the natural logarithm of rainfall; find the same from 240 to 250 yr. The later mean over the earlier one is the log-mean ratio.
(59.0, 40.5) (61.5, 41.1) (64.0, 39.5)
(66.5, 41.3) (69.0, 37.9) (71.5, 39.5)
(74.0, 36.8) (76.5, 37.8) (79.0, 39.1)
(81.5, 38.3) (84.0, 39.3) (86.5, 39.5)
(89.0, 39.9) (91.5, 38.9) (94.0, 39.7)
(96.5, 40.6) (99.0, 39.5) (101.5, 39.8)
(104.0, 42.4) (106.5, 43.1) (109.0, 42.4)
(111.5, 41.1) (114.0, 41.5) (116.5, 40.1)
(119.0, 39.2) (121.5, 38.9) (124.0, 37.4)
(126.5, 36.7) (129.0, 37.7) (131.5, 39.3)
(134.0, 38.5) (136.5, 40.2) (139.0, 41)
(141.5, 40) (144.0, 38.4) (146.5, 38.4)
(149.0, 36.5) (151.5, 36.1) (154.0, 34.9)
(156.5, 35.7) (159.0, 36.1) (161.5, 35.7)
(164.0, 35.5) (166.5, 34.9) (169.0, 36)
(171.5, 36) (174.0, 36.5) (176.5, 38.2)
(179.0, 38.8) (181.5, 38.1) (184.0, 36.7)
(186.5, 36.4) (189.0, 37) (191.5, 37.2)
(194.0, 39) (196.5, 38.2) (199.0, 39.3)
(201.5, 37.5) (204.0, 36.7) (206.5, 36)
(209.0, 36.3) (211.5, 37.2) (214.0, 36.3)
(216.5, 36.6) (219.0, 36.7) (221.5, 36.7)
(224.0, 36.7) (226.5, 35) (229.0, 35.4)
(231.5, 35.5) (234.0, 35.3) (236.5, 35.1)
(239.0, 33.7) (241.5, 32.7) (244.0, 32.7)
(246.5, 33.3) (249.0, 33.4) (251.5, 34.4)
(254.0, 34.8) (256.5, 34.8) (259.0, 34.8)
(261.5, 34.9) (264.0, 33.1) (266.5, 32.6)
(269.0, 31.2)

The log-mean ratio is 0.979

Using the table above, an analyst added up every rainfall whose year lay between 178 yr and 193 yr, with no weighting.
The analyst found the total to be 224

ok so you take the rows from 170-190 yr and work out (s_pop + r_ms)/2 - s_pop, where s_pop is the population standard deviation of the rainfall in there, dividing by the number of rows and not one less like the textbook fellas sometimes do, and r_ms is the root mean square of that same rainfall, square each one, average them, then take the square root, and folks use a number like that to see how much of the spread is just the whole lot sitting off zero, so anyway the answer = 18.1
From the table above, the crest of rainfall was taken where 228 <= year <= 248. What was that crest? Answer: 35.5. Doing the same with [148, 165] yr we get 36.5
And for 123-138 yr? 40.2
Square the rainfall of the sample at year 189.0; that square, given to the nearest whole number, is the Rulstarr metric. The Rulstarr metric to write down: 1369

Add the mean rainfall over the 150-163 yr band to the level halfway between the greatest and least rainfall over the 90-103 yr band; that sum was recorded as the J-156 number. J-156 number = 75.5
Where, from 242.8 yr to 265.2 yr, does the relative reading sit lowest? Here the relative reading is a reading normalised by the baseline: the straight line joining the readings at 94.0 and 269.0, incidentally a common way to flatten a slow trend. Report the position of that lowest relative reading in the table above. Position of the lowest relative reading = 244.0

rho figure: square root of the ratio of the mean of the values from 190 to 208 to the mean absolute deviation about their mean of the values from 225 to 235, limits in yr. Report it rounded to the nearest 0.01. 15.85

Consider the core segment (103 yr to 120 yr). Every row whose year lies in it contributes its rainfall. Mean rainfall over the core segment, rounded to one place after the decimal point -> 41.4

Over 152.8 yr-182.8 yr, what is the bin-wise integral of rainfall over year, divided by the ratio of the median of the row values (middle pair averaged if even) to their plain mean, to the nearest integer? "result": 1102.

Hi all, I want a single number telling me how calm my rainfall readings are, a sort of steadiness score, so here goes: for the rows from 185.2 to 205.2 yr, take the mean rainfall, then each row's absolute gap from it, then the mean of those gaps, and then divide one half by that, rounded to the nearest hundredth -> 0.57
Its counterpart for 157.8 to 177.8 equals 0.81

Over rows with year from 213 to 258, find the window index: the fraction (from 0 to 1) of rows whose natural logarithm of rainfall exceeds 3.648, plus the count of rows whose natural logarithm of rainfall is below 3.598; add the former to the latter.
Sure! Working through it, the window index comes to 14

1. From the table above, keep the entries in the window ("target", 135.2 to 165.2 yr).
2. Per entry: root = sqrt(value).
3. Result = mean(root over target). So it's 6.11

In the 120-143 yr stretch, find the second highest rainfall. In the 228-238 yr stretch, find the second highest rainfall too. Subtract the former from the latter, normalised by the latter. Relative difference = -0.14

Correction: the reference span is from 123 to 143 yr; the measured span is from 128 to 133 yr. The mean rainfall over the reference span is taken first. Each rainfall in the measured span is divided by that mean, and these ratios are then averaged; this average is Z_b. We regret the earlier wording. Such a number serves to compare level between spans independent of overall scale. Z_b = 0.99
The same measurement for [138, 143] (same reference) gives 1.04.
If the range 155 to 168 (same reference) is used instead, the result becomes 0.92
